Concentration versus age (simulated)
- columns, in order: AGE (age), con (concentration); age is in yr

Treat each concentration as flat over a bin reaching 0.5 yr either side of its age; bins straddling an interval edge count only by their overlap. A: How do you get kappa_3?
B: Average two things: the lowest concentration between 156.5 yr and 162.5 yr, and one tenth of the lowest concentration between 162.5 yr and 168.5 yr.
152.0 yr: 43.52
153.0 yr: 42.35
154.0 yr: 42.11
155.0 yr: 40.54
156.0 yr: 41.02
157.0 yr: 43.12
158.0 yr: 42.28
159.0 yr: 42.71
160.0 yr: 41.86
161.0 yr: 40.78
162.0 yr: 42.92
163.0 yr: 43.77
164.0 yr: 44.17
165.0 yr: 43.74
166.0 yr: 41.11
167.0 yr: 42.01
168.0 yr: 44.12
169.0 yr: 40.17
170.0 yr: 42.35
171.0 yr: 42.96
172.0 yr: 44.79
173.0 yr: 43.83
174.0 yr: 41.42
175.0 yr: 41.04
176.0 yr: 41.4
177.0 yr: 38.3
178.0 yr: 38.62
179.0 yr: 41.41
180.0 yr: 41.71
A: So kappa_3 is 22.4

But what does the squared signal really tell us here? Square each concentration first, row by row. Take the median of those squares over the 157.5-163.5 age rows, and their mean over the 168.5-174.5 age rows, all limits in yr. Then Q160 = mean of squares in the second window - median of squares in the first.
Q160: 10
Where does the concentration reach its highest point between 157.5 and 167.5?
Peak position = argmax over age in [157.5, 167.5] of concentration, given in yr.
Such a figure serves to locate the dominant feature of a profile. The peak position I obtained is 164.0 yr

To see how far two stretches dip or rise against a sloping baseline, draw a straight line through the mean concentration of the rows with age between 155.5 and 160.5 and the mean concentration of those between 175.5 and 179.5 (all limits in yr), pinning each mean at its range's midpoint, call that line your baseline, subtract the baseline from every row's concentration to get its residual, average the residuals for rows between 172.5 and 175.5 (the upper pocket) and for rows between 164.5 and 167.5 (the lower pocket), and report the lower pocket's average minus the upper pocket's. -0.74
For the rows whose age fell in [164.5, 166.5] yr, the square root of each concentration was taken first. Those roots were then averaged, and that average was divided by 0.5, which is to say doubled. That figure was 13.03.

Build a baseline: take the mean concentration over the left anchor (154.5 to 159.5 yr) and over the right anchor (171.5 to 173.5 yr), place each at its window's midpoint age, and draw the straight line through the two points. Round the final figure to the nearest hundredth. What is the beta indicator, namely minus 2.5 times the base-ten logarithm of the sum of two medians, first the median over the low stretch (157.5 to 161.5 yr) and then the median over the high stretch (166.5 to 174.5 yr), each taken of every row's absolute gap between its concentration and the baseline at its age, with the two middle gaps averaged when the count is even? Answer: -0.63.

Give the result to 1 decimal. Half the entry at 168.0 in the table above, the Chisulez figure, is 22.1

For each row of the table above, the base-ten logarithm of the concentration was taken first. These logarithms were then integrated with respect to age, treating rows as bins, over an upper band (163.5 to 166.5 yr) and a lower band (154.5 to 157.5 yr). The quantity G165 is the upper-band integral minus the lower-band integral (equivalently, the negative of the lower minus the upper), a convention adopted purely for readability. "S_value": 0.04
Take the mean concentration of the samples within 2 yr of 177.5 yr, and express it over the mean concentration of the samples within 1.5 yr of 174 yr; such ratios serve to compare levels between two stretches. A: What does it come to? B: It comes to 0.95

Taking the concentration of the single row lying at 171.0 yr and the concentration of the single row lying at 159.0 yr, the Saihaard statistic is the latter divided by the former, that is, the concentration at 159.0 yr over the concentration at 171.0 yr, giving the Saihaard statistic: 0.99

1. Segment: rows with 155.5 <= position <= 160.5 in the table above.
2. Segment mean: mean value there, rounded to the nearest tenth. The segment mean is 42.2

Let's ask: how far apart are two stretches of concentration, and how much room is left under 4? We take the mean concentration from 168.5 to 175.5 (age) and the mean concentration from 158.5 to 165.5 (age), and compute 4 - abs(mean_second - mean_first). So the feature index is 3.5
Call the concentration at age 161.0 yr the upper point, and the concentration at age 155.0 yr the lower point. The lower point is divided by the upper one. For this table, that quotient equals 0.99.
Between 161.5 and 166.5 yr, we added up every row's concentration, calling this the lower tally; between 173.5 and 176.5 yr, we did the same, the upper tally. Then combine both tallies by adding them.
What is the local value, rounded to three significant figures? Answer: 340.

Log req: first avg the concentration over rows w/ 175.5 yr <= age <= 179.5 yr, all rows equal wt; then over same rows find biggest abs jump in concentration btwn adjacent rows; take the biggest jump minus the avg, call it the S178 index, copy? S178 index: -36.8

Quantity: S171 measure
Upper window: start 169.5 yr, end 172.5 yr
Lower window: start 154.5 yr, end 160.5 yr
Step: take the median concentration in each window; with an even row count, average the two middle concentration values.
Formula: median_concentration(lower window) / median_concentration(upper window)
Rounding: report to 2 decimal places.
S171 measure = 0.98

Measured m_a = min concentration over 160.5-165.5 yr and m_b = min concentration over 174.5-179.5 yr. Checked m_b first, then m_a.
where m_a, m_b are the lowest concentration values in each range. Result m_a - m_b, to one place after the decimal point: 2.5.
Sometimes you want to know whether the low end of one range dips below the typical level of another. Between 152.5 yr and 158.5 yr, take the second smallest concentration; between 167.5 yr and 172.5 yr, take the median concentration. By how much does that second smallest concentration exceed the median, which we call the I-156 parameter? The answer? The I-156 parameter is -1.9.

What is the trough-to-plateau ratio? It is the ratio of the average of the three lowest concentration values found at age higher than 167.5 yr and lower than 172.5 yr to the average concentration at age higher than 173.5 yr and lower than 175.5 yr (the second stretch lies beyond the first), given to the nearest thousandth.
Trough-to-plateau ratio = 1.014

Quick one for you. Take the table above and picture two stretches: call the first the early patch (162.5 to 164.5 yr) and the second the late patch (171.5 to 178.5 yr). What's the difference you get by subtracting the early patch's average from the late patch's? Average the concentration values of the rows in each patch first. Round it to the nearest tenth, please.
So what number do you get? -2.6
